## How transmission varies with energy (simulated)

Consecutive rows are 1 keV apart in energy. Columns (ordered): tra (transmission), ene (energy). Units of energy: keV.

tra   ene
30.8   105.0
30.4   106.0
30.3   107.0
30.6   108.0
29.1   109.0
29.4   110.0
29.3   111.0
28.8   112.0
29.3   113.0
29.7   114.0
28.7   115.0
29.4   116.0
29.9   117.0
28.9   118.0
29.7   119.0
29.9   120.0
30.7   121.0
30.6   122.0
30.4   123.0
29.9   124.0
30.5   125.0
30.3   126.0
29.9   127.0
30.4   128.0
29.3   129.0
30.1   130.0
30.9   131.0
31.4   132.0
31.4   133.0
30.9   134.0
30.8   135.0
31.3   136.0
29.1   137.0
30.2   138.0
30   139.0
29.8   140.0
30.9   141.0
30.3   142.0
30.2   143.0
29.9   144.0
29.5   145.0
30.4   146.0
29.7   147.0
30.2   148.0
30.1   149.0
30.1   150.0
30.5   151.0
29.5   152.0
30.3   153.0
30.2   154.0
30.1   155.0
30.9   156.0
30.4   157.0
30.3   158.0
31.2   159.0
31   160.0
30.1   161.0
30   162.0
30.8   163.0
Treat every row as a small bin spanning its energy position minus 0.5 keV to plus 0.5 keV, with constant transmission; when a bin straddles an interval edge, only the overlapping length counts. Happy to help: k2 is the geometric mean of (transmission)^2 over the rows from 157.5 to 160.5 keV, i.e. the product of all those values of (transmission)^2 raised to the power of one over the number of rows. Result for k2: 951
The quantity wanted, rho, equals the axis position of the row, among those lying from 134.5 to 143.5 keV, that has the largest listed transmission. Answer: 136.0 keV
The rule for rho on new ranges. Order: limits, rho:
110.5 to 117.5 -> 117.0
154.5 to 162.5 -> 159.0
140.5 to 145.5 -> 141.0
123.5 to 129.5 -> 125.0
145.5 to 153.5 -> 151.0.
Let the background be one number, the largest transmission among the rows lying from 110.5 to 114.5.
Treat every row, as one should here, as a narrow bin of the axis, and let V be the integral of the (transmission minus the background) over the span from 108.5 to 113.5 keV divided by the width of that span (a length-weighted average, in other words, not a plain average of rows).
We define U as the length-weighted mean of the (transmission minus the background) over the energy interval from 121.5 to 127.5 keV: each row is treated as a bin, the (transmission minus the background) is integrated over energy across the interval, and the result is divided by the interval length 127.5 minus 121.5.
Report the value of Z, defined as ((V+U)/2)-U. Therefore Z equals -0.5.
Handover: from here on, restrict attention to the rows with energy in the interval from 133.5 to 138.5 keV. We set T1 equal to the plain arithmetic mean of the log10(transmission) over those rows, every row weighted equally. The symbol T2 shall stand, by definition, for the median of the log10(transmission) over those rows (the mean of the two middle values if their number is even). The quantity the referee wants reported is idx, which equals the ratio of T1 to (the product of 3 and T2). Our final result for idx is 0.3322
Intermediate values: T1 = 1.48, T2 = 1.49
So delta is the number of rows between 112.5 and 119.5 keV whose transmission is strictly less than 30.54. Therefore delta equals 7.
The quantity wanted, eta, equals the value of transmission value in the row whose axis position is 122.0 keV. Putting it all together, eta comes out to 30.6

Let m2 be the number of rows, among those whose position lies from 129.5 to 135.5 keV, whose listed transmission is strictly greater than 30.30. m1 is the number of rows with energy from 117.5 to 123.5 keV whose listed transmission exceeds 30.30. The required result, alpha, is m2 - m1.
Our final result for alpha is 2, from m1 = 3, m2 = 5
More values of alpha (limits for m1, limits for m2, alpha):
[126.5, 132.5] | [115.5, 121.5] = -2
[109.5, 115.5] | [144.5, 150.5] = 1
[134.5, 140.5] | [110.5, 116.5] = -2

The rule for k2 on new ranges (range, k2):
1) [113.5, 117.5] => 866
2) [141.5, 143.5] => 915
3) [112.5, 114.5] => 870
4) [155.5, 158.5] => 932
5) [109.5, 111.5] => 861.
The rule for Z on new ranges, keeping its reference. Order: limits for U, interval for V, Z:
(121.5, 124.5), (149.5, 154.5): -0.1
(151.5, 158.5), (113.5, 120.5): -0.4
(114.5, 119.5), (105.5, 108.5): 0.6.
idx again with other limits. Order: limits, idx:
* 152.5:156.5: 0.3337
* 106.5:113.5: 0.3341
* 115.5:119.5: 0.3331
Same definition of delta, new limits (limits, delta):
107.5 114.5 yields 6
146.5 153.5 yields 7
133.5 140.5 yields 4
